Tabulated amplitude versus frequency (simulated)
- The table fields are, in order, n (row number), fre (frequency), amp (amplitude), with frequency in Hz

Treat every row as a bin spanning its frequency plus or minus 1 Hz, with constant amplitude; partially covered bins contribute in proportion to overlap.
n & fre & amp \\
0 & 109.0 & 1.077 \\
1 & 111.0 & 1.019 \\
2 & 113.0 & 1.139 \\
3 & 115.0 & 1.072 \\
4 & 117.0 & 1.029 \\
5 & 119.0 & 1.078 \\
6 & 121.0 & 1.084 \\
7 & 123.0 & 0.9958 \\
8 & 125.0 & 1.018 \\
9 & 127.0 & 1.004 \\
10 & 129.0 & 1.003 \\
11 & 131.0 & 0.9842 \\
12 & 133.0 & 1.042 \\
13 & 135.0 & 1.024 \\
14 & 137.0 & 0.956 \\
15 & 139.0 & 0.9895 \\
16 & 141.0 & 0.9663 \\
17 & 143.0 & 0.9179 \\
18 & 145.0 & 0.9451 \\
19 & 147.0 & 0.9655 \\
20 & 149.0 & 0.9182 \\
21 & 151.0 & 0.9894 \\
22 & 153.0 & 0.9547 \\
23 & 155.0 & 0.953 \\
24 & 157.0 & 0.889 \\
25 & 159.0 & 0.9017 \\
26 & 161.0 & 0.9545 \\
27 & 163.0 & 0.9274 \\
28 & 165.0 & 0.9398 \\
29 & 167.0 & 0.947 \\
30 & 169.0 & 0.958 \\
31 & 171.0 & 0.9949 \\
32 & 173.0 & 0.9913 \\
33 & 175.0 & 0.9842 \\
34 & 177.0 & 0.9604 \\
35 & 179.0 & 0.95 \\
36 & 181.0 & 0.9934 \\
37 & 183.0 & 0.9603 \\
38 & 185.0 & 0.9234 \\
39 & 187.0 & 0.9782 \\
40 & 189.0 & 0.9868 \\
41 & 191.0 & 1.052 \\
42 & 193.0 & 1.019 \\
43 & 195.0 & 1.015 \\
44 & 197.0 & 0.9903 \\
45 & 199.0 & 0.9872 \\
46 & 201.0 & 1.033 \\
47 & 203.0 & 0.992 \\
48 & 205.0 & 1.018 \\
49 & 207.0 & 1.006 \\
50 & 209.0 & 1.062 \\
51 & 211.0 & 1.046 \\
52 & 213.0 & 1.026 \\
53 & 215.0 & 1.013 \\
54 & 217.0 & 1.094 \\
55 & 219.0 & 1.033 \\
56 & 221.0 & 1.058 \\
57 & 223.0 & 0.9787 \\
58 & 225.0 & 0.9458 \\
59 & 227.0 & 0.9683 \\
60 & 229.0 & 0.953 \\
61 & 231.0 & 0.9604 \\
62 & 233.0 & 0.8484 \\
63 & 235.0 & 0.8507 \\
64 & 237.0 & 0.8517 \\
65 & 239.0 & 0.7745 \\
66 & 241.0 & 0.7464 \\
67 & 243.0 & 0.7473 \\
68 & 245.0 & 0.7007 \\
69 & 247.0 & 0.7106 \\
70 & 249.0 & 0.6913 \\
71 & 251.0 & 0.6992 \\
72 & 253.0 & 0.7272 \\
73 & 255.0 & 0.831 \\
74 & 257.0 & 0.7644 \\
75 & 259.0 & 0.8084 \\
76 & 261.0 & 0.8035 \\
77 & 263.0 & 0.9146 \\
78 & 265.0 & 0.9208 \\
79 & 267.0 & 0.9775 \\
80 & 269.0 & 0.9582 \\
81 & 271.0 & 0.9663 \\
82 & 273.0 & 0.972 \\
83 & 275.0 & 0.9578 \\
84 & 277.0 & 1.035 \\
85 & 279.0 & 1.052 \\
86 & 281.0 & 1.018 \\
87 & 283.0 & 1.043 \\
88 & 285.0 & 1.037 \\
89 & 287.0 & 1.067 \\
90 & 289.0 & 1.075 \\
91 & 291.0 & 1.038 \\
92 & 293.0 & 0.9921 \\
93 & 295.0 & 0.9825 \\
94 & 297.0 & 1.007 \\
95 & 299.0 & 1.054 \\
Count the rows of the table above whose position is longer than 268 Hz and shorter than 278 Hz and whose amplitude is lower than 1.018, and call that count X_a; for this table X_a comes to 4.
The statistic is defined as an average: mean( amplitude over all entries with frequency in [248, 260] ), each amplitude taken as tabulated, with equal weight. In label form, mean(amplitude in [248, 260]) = 0.75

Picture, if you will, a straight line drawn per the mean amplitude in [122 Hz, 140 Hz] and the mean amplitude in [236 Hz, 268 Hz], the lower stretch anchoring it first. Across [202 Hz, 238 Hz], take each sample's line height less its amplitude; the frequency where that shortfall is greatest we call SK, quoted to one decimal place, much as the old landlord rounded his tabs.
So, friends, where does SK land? 233.0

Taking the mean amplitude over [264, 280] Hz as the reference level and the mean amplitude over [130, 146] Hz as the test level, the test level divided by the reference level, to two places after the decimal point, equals 1.00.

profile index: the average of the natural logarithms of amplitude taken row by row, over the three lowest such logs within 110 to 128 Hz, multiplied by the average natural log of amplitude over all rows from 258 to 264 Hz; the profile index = -0.001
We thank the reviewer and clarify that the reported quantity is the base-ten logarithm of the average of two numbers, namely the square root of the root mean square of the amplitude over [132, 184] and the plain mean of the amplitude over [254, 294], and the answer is -0.013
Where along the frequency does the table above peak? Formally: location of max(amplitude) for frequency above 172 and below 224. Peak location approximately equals 217.0 Hz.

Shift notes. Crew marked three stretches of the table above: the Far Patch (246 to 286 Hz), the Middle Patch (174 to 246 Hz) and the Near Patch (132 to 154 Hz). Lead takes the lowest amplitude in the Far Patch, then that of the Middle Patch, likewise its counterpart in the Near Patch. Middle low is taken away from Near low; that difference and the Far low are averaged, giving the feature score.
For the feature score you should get 0.454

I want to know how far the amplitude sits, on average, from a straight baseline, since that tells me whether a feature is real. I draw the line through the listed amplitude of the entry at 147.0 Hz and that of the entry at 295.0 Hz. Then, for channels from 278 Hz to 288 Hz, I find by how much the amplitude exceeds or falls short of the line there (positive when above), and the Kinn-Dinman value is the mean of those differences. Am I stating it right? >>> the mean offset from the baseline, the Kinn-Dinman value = 0.06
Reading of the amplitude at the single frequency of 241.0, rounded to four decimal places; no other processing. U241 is 0.7464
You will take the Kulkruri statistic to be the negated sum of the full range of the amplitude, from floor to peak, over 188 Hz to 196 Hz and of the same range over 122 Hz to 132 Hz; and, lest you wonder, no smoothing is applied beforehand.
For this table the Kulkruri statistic -0.099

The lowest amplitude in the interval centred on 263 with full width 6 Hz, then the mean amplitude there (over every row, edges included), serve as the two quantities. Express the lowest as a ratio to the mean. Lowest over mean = 0.913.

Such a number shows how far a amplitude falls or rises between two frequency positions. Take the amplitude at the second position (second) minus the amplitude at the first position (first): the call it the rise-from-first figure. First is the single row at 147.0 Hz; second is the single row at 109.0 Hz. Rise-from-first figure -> 0.11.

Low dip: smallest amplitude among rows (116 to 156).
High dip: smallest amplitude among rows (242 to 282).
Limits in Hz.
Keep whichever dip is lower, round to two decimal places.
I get 0.69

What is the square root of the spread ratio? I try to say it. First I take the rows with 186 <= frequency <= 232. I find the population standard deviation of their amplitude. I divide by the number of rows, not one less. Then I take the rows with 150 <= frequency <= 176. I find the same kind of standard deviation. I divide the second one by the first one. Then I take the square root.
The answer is 0.92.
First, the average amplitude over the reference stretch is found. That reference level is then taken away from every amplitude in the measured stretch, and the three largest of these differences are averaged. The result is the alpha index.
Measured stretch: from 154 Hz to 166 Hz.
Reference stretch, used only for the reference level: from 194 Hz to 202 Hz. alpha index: -0.06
